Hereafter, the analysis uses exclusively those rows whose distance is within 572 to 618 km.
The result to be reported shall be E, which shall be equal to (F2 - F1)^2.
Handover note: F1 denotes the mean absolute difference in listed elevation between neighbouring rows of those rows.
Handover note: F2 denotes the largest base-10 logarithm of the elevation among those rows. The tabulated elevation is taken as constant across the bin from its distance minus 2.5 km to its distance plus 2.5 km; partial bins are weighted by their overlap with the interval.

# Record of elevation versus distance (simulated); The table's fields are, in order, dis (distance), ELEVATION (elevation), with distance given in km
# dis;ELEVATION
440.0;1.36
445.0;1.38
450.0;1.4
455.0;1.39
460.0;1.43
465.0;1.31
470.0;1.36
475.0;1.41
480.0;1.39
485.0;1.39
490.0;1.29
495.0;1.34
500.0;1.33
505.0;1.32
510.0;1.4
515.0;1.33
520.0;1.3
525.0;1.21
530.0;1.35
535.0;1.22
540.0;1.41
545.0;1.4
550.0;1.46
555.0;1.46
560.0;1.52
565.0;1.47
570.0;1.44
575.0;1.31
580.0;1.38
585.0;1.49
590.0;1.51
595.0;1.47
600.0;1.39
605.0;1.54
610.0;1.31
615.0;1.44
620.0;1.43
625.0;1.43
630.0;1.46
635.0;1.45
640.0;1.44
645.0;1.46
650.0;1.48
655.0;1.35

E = 0.0070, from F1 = 0.10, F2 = 0.188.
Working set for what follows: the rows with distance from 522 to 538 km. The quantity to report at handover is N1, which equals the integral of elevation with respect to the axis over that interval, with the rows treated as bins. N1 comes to 20.3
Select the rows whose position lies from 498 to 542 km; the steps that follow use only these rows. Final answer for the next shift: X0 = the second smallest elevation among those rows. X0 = 1.22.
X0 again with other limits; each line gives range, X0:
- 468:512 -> 1.32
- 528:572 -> 1.35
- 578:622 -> 1.38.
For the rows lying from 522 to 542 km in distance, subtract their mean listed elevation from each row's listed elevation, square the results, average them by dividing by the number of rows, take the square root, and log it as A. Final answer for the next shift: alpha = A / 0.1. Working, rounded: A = 0.09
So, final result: 0.85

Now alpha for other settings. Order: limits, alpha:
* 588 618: 0.77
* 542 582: 0.61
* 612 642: 0.11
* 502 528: 0.61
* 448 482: 0.36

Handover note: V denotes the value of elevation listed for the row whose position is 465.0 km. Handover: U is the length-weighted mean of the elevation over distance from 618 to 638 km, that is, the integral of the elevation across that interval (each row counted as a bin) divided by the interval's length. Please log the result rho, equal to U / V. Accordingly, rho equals 1.10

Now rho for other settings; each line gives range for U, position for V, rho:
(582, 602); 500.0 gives 1.10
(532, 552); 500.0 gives 1.03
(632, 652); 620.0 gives 1.02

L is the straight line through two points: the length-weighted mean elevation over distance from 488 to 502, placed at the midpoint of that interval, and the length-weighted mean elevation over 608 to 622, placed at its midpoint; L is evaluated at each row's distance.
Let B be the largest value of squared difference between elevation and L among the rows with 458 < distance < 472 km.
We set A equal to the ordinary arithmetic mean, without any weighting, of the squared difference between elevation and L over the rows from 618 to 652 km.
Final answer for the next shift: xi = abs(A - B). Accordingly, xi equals 0.0152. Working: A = 0.002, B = 0.017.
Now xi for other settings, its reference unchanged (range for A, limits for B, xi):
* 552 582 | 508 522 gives 0.0044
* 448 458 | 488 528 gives 0.0066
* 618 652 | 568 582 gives 0.0033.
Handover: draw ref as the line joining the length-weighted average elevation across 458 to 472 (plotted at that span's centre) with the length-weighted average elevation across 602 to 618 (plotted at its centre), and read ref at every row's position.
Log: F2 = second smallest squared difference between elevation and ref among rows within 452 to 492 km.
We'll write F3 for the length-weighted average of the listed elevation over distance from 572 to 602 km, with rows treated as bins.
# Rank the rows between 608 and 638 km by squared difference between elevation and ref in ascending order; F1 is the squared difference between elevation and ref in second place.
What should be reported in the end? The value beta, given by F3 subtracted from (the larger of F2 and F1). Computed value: -1.43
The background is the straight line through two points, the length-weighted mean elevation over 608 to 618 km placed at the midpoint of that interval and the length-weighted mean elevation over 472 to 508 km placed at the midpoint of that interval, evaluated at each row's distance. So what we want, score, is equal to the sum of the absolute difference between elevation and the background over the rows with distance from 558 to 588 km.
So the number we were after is 0.50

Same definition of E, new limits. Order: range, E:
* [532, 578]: 0.0134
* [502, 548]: 0.0032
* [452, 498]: 0.0103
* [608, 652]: 0.0200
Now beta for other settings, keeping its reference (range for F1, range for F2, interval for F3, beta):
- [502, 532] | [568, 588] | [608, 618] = -1.38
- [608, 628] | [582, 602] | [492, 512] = -1.34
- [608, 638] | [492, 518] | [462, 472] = -1.34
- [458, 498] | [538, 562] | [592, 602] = -1.44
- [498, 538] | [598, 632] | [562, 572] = -1.46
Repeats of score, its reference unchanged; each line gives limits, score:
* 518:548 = 0.45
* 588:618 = 0.53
